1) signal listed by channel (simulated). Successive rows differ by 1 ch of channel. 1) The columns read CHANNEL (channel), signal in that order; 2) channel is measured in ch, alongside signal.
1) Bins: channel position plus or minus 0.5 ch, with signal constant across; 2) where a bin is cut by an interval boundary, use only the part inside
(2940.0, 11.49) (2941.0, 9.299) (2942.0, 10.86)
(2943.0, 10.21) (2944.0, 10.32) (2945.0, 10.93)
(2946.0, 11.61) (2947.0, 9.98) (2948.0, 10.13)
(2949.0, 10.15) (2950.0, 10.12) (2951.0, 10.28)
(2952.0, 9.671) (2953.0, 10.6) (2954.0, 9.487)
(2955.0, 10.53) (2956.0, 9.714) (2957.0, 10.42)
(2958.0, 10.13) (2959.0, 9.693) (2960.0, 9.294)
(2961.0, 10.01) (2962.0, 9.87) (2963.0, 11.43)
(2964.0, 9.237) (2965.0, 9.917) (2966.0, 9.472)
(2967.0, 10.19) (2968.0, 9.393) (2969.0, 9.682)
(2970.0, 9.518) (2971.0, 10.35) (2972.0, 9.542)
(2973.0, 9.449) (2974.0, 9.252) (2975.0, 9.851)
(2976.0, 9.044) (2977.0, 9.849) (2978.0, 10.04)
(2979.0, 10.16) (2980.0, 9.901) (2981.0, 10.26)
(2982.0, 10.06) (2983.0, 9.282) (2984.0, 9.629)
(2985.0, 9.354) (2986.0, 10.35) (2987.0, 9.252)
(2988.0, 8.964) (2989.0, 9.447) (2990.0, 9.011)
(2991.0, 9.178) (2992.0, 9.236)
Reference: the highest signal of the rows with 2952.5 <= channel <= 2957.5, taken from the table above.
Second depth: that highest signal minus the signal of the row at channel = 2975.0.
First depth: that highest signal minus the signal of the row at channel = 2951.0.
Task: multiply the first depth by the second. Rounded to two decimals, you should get 0.24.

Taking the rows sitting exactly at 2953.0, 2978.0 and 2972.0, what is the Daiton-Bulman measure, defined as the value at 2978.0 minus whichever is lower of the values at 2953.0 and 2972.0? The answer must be 0.5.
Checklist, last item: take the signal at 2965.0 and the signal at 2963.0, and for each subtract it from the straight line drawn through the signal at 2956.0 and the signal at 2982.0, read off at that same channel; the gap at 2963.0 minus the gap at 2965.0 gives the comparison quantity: -1.5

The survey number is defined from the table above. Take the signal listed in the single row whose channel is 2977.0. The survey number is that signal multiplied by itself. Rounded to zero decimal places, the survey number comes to 97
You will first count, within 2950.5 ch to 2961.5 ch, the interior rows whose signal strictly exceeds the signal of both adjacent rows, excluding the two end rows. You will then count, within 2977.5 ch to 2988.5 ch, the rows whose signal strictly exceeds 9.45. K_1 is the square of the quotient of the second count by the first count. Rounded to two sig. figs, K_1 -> 5.4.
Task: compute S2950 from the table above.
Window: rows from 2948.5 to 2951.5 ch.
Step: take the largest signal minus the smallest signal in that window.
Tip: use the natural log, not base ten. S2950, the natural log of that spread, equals -1.83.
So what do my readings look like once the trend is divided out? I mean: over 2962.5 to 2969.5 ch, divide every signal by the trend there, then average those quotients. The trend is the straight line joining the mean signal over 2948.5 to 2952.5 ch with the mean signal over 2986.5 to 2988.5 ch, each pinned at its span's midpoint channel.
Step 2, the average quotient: 1.03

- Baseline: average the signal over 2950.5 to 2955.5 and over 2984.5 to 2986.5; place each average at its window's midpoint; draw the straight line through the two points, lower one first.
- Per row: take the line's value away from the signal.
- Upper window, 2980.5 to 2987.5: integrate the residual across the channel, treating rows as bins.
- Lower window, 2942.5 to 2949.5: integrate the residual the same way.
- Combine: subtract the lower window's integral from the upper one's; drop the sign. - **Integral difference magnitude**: 3.0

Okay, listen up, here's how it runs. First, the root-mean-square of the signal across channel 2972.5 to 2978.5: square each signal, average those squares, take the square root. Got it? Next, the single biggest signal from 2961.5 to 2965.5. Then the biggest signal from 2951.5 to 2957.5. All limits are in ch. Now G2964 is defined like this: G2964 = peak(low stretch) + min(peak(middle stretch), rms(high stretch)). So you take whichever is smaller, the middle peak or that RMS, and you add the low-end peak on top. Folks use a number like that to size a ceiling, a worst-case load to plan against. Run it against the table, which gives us 20.2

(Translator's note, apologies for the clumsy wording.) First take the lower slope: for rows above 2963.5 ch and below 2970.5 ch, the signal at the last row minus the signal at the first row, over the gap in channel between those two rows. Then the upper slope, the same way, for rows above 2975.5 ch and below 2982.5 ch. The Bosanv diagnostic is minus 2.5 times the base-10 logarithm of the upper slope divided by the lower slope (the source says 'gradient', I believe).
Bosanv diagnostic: -1.4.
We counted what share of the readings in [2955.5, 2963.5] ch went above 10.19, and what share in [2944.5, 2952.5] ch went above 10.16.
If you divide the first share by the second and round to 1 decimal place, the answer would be 0.7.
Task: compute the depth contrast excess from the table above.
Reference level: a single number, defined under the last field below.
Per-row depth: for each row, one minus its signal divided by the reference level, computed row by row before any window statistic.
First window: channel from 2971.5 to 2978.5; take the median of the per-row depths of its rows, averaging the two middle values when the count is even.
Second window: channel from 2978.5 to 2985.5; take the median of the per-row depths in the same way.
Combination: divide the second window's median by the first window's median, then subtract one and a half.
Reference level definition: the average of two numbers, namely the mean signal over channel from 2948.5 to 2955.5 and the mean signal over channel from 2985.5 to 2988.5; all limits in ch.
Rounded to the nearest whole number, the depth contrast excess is -2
